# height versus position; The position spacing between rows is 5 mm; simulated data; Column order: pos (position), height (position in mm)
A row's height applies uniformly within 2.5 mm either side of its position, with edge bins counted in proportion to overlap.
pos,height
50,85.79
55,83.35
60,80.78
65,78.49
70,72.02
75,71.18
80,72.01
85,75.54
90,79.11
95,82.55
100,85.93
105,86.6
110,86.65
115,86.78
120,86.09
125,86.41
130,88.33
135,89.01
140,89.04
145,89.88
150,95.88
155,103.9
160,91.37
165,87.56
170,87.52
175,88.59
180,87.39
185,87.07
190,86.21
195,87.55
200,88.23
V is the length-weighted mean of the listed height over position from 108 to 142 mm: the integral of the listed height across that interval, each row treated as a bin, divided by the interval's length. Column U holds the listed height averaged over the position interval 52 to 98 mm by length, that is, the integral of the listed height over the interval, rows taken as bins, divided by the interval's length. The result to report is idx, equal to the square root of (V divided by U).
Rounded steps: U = 77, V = 87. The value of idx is 1.06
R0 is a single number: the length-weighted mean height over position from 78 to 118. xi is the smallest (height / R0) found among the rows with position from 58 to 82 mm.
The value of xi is 0.87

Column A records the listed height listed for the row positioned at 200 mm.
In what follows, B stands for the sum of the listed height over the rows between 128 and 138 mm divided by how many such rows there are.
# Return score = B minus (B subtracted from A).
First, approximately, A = 88.23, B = 89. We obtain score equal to 89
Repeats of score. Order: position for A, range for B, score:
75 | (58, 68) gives 88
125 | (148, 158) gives 113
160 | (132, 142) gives 87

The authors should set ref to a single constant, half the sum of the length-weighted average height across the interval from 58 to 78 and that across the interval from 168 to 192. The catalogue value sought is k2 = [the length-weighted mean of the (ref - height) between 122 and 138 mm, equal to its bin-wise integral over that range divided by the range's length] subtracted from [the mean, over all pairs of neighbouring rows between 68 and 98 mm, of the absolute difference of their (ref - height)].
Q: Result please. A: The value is 8.9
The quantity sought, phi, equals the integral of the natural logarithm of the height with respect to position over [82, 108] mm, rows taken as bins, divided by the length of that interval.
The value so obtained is 4.40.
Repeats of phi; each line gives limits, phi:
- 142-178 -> 4.52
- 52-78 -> 4.34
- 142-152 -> 4.53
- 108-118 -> 4.46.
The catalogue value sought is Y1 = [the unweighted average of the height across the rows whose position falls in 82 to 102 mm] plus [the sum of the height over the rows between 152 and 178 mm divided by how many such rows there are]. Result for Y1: 173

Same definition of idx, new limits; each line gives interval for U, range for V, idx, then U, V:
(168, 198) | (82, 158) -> 1.00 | 87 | 87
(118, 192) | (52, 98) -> 0.93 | 90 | 77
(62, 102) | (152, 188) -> 1.08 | 77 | 91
